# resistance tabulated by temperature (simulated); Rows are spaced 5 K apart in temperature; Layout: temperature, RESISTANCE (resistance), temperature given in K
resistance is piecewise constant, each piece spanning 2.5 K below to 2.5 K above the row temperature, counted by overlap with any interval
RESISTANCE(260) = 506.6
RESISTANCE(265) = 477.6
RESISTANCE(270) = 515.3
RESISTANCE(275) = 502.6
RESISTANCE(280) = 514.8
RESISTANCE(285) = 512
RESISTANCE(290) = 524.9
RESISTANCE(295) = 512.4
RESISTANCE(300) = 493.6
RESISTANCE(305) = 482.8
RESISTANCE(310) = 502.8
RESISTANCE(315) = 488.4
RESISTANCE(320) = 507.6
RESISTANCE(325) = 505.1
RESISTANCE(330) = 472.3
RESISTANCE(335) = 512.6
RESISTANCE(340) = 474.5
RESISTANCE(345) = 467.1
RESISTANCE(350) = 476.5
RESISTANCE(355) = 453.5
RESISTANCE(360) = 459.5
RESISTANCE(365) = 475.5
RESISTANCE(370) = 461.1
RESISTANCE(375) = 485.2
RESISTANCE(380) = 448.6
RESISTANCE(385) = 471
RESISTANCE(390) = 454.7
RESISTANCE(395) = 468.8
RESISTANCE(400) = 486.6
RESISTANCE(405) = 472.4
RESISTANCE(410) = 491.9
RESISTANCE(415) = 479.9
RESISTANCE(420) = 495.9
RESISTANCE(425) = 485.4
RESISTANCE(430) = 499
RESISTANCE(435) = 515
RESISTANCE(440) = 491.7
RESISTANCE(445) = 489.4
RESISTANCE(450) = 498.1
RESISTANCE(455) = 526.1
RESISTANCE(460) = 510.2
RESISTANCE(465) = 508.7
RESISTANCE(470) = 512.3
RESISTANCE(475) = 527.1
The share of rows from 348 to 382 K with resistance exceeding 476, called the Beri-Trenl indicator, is 0.29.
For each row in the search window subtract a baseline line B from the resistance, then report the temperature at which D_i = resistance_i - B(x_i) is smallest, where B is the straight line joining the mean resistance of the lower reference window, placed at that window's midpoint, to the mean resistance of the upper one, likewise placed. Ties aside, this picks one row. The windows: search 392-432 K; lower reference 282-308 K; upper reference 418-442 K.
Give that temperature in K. 395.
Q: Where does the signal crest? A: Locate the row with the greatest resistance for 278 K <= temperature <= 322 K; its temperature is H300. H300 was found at 290 K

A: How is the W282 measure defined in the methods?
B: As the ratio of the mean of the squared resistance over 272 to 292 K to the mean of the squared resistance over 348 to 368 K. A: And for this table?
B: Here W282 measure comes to 1.21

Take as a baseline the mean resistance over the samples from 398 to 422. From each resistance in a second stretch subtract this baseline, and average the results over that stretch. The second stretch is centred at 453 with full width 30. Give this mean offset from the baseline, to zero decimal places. 19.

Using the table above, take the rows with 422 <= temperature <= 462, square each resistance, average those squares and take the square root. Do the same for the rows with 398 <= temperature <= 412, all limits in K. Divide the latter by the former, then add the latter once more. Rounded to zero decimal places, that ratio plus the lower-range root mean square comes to 485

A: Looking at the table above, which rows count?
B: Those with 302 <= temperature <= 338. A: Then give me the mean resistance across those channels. 496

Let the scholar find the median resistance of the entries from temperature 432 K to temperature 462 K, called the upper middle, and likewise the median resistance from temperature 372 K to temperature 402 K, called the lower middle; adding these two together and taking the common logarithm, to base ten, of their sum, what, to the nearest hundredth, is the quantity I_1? 2.99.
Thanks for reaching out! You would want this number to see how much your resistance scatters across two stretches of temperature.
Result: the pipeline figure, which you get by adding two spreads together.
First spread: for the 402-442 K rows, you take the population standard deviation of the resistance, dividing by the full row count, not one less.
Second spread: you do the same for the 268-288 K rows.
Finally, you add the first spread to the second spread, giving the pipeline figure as 17.2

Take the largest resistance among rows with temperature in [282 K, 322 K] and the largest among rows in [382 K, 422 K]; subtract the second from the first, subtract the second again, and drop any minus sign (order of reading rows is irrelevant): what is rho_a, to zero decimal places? 467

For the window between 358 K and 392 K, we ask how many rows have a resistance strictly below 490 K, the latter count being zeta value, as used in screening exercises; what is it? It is 7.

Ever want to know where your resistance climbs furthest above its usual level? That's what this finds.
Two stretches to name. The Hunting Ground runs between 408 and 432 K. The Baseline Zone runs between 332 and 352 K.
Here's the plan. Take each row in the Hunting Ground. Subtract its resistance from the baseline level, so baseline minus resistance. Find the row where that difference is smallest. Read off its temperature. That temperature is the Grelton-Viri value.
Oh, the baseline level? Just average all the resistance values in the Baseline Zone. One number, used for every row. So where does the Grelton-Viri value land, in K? 430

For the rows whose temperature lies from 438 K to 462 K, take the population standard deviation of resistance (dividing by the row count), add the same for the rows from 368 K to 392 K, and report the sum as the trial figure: 26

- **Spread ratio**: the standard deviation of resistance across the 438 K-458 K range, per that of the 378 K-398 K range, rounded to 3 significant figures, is 1.56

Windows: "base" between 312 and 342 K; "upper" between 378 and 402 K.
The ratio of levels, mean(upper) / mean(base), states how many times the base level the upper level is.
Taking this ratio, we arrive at 0.94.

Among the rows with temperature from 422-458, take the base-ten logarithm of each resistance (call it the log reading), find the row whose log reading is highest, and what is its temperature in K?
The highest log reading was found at 455 K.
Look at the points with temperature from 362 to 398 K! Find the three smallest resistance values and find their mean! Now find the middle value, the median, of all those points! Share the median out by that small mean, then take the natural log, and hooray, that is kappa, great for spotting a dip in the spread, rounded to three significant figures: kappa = 0.0303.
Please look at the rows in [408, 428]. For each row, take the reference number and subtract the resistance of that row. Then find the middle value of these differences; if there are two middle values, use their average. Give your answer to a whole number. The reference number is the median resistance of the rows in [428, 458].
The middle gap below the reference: 10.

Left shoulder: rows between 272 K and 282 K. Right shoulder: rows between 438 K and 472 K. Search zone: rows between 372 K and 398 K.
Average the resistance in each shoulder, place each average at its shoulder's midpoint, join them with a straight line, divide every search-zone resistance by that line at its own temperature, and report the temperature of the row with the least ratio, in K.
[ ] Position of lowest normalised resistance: 380 K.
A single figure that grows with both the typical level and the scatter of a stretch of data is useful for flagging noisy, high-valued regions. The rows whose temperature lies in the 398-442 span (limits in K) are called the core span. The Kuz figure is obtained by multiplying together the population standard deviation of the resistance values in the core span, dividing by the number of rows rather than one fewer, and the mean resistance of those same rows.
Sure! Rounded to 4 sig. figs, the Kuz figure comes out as 5633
